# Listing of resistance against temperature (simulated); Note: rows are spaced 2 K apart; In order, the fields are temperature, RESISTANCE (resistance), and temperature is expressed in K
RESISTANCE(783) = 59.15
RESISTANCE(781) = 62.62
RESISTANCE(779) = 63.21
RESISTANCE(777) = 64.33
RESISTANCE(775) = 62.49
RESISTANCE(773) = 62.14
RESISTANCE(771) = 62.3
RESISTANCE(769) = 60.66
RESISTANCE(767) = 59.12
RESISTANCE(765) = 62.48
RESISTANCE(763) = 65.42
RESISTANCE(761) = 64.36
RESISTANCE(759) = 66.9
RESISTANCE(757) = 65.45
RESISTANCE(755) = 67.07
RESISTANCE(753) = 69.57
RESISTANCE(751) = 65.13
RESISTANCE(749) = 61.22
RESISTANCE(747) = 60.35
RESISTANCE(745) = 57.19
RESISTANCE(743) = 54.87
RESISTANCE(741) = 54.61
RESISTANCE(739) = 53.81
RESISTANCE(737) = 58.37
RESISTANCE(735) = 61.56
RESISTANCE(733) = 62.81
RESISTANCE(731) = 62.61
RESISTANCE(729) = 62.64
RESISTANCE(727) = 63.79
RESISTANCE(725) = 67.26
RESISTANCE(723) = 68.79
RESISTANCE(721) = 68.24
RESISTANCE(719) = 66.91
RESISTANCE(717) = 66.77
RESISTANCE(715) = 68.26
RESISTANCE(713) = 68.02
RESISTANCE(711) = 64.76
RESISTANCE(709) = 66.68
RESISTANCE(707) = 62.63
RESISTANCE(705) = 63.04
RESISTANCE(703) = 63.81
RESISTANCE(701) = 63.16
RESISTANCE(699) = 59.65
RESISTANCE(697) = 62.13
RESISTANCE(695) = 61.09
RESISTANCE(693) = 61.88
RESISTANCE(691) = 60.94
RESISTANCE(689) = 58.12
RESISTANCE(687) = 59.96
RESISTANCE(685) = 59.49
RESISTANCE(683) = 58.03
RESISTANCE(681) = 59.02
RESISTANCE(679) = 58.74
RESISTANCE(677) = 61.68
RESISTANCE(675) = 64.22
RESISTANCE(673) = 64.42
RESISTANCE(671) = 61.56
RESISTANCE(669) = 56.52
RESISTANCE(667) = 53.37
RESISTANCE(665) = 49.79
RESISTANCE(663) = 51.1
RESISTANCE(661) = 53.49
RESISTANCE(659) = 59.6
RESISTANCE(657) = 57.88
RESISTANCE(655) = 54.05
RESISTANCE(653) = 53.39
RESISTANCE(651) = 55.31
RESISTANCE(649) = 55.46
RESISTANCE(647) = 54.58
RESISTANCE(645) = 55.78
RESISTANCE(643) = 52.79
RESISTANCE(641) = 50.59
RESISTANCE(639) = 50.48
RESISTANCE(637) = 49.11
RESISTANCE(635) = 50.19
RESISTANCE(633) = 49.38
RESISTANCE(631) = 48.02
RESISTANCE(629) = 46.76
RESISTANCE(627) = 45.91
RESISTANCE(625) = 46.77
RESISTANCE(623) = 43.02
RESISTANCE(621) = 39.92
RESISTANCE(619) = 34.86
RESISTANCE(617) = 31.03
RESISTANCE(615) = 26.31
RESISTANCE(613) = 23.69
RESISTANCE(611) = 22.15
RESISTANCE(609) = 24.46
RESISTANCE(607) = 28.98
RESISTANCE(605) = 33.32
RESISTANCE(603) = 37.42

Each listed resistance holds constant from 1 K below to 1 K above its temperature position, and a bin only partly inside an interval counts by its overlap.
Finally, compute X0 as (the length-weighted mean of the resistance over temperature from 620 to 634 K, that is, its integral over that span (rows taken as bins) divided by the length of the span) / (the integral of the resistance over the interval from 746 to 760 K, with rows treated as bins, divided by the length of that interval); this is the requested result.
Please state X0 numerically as 0.70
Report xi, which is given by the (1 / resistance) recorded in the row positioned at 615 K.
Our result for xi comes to 0.0380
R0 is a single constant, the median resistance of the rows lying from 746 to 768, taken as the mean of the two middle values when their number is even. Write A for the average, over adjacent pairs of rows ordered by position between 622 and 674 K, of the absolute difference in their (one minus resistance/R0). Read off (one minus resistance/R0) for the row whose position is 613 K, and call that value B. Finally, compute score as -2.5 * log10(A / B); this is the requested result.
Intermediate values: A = 0.0316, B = 0.64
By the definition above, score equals 3.3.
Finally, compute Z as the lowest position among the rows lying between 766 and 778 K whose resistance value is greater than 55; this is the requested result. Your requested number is 767 K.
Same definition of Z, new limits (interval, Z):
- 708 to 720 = 709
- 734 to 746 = 735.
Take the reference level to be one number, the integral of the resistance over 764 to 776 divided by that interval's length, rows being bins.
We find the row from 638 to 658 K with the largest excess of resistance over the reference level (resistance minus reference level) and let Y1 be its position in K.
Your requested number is 657 K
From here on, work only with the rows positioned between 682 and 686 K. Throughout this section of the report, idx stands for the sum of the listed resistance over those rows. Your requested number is 118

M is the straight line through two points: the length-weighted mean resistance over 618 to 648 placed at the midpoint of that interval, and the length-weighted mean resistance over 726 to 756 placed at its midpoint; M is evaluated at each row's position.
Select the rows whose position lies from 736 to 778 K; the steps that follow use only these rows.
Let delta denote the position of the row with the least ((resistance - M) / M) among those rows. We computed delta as 739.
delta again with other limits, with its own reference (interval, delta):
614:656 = 615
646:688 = 665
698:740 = 739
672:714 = 689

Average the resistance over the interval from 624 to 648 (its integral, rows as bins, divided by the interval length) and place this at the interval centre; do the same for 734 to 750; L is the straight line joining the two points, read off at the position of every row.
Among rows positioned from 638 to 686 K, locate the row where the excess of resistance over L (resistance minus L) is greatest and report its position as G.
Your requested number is 673 K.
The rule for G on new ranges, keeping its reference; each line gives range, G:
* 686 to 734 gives 715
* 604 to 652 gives 645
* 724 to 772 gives 753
